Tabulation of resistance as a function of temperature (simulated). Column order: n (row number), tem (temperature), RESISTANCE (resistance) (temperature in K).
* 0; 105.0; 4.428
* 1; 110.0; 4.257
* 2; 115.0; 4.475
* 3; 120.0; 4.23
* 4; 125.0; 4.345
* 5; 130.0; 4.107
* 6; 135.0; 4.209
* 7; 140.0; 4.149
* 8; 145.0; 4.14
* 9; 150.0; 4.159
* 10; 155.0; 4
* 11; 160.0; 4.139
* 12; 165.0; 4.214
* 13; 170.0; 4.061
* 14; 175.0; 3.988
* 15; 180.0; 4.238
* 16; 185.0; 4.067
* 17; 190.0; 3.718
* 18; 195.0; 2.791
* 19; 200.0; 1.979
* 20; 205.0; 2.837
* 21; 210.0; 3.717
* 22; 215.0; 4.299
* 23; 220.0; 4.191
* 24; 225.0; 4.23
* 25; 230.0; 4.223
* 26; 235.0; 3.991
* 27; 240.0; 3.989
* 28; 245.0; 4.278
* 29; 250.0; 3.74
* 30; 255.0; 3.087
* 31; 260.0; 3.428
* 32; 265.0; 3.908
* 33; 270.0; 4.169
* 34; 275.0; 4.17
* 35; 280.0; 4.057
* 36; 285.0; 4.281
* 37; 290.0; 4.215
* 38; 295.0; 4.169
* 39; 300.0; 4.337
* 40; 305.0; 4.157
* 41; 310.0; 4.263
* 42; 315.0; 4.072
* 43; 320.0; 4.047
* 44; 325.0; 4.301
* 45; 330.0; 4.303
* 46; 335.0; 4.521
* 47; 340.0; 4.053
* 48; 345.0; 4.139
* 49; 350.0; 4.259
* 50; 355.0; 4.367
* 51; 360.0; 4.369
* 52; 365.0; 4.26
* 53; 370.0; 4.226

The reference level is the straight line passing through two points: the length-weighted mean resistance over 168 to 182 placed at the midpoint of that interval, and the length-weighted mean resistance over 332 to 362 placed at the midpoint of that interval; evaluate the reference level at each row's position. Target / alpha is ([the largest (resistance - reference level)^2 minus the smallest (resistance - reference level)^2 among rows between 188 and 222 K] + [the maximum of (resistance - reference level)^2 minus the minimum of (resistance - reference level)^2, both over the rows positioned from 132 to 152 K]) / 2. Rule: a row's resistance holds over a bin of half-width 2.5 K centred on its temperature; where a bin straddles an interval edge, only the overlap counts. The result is 2.3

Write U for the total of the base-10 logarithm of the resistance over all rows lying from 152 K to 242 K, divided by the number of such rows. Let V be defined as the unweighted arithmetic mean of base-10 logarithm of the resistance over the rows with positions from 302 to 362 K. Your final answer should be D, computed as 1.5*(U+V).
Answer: 1.80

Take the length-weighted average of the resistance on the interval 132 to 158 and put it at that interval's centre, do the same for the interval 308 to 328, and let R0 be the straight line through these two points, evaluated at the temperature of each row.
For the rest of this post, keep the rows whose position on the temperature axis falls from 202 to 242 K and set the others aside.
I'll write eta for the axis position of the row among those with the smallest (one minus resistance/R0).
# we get 215.0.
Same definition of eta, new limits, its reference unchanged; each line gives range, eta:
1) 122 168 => 125.0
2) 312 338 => 335.0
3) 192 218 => 215.0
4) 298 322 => 300.0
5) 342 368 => 360.0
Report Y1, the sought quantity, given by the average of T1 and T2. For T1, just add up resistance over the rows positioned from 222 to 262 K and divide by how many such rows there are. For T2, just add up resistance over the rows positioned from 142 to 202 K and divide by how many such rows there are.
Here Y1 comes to 3.83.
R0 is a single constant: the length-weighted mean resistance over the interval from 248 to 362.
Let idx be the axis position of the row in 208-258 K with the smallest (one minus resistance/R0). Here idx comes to 215.0 K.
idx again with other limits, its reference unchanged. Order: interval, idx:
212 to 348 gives 335.0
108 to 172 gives 115.0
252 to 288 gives 285.0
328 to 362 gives 335.0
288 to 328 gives 300.0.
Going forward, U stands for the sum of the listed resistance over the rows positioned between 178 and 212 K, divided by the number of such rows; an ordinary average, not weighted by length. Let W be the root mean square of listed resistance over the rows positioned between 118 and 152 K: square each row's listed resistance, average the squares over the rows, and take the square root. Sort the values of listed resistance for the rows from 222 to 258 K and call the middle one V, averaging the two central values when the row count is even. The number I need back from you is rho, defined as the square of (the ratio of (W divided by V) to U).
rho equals 0.10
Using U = 3.34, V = 3.99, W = 4.19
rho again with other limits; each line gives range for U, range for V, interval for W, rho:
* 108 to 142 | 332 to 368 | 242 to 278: 0.05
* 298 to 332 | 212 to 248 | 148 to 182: 0.05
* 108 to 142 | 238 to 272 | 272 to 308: 0.06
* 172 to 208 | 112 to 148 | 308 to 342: 0.09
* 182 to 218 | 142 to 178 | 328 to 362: 0.10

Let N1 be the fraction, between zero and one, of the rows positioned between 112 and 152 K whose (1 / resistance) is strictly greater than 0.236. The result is 0.75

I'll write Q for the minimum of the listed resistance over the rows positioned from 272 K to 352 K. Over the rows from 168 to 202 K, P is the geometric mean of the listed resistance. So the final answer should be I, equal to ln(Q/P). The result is 0.16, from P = 3.44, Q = 4.047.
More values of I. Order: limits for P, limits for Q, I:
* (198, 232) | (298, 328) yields 0.14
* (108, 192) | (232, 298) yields -0.29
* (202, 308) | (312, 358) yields 0.02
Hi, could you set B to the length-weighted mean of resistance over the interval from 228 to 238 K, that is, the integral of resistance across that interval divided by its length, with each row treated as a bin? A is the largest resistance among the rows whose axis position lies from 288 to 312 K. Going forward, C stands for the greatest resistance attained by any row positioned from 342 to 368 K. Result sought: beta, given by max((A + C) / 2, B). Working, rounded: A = 4.337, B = 4.10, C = 4.369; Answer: 4.35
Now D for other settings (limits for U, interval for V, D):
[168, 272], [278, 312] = 1.79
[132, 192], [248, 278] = 1.77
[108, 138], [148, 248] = 1.81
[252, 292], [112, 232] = 1.77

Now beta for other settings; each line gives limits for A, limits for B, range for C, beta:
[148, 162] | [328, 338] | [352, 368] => 4.40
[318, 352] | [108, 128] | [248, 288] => 4.40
